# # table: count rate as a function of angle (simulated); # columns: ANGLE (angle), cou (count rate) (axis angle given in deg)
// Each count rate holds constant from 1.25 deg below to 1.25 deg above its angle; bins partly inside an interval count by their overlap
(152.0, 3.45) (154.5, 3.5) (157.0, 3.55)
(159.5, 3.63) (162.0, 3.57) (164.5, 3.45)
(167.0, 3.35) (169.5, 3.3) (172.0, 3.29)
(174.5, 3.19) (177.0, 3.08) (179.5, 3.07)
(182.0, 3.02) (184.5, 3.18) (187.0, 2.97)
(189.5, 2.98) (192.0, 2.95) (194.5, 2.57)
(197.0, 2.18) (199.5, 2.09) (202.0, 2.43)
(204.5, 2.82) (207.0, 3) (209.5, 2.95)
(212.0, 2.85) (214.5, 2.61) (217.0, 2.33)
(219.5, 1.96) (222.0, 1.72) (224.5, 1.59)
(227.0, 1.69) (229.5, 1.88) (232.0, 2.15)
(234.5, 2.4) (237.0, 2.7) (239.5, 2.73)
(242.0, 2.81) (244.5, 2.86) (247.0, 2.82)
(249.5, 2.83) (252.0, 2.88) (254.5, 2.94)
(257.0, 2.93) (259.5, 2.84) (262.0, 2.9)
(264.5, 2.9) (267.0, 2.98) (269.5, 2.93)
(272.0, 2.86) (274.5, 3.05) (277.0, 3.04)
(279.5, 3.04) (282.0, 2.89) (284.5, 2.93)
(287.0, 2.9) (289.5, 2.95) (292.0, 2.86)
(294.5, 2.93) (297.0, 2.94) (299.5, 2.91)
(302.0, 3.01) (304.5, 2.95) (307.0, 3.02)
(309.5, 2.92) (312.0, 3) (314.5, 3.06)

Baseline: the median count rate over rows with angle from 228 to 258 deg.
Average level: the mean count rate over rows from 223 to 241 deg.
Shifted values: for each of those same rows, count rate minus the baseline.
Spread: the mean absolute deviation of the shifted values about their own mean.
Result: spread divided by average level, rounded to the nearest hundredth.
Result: 0.18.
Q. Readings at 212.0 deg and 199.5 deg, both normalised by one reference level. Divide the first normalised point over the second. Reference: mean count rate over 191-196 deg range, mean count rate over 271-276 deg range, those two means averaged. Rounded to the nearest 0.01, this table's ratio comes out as 1.36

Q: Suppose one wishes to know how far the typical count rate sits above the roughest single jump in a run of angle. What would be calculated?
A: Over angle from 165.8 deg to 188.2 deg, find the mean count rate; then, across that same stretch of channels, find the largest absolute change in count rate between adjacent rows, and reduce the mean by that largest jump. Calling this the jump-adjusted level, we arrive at 2.95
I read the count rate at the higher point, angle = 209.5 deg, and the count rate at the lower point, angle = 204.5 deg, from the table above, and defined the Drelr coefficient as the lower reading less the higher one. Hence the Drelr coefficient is -0.13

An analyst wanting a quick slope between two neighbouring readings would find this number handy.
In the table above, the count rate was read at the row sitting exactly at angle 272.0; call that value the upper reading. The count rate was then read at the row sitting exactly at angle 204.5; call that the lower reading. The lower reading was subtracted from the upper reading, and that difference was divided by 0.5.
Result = 0.1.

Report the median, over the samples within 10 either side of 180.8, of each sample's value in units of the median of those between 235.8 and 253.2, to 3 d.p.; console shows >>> 1.090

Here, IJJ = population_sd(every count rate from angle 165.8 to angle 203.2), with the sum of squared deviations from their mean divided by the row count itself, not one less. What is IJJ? 0.39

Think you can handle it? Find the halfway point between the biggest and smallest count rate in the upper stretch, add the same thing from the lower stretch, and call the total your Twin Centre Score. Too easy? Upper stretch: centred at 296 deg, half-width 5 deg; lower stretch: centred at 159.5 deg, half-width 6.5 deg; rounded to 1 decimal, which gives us 6.4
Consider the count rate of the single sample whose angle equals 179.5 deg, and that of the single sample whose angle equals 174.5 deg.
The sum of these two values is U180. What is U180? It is 6.3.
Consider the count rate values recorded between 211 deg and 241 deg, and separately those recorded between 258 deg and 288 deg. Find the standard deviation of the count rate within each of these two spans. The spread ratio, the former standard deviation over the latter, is 6.2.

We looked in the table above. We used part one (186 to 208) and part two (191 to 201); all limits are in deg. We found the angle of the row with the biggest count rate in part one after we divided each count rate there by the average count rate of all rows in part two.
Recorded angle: 207.0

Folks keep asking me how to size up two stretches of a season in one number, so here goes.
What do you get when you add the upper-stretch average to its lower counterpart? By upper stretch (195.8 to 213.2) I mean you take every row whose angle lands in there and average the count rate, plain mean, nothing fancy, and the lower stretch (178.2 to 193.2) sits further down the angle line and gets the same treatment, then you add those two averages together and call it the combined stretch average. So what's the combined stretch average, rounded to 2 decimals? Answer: 5.65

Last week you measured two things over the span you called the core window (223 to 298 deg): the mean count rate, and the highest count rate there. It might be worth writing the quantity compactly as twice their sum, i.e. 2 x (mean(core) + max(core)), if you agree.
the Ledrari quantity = 11.6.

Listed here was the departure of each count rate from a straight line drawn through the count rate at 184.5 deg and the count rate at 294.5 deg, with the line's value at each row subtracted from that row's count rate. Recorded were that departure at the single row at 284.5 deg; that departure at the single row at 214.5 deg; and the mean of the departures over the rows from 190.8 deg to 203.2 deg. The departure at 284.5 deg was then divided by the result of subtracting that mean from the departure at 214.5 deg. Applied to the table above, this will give -0.11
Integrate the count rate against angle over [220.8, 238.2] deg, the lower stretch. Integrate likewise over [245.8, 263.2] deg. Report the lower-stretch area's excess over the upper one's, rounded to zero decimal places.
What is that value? -15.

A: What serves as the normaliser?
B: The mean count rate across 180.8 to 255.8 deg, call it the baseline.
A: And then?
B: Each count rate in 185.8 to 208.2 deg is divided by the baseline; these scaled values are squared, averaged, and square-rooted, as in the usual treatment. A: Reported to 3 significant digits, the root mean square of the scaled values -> 1.05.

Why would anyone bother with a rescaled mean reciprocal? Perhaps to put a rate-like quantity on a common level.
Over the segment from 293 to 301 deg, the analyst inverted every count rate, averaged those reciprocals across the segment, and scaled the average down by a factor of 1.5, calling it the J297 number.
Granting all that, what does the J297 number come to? 0.228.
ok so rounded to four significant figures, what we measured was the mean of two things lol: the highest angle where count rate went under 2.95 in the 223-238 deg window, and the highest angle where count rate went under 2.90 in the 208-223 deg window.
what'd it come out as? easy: 229.5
